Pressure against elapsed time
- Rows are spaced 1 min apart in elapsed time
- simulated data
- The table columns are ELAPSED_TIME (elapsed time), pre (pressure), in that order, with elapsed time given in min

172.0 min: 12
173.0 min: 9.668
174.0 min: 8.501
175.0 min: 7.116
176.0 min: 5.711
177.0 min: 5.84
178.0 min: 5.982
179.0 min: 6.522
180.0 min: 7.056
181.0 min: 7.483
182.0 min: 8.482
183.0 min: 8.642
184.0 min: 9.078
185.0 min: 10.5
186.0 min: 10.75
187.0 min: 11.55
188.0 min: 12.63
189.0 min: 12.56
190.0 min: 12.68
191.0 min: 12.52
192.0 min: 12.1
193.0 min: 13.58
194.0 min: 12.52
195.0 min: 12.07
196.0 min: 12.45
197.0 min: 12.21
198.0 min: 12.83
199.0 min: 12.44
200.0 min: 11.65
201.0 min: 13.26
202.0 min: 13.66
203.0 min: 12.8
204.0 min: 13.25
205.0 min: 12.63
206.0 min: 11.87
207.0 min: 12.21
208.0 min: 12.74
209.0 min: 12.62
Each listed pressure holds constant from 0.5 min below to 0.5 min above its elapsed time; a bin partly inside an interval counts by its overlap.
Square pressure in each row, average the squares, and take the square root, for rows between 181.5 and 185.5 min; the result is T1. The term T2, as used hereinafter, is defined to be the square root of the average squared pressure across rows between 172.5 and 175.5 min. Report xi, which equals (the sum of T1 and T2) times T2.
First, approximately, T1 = 9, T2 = 8.5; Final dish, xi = 150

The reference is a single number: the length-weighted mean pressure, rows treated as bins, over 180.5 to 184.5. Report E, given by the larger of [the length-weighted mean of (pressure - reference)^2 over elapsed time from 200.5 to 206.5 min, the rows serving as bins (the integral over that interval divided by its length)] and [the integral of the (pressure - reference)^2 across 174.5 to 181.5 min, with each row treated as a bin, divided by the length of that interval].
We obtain 20.5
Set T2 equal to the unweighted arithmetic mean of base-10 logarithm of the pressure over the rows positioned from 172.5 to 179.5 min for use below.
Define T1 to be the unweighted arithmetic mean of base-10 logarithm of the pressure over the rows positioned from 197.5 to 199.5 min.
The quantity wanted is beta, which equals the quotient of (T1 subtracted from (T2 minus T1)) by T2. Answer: -1.6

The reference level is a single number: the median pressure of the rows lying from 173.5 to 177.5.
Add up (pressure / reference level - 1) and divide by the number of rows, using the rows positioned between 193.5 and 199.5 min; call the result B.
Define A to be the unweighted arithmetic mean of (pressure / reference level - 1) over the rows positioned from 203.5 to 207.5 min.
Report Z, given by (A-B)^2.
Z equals 0.0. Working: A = 0.93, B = 0.9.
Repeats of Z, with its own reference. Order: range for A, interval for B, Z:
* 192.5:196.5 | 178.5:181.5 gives 0.8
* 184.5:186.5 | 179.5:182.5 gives 0.2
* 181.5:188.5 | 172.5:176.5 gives 0.1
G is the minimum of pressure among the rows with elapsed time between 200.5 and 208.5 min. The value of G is 11.87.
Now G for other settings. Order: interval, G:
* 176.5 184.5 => 5.84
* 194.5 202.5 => 11.65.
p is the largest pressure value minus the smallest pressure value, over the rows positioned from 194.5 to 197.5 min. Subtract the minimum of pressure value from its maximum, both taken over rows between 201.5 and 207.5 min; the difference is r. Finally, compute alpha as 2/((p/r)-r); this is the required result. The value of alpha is -1.3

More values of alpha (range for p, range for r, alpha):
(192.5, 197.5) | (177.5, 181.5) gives -4.0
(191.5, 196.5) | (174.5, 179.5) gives -6.1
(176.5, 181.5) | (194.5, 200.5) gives 9.4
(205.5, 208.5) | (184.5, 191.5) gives -1.1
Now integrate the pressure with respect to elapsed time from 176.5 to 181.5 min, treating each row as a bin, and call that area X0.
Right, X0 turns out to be 32.9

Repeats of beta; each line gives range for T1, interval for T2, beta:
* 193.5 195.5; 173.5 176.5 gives -1.6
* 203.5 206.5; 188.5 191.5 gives -1.0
